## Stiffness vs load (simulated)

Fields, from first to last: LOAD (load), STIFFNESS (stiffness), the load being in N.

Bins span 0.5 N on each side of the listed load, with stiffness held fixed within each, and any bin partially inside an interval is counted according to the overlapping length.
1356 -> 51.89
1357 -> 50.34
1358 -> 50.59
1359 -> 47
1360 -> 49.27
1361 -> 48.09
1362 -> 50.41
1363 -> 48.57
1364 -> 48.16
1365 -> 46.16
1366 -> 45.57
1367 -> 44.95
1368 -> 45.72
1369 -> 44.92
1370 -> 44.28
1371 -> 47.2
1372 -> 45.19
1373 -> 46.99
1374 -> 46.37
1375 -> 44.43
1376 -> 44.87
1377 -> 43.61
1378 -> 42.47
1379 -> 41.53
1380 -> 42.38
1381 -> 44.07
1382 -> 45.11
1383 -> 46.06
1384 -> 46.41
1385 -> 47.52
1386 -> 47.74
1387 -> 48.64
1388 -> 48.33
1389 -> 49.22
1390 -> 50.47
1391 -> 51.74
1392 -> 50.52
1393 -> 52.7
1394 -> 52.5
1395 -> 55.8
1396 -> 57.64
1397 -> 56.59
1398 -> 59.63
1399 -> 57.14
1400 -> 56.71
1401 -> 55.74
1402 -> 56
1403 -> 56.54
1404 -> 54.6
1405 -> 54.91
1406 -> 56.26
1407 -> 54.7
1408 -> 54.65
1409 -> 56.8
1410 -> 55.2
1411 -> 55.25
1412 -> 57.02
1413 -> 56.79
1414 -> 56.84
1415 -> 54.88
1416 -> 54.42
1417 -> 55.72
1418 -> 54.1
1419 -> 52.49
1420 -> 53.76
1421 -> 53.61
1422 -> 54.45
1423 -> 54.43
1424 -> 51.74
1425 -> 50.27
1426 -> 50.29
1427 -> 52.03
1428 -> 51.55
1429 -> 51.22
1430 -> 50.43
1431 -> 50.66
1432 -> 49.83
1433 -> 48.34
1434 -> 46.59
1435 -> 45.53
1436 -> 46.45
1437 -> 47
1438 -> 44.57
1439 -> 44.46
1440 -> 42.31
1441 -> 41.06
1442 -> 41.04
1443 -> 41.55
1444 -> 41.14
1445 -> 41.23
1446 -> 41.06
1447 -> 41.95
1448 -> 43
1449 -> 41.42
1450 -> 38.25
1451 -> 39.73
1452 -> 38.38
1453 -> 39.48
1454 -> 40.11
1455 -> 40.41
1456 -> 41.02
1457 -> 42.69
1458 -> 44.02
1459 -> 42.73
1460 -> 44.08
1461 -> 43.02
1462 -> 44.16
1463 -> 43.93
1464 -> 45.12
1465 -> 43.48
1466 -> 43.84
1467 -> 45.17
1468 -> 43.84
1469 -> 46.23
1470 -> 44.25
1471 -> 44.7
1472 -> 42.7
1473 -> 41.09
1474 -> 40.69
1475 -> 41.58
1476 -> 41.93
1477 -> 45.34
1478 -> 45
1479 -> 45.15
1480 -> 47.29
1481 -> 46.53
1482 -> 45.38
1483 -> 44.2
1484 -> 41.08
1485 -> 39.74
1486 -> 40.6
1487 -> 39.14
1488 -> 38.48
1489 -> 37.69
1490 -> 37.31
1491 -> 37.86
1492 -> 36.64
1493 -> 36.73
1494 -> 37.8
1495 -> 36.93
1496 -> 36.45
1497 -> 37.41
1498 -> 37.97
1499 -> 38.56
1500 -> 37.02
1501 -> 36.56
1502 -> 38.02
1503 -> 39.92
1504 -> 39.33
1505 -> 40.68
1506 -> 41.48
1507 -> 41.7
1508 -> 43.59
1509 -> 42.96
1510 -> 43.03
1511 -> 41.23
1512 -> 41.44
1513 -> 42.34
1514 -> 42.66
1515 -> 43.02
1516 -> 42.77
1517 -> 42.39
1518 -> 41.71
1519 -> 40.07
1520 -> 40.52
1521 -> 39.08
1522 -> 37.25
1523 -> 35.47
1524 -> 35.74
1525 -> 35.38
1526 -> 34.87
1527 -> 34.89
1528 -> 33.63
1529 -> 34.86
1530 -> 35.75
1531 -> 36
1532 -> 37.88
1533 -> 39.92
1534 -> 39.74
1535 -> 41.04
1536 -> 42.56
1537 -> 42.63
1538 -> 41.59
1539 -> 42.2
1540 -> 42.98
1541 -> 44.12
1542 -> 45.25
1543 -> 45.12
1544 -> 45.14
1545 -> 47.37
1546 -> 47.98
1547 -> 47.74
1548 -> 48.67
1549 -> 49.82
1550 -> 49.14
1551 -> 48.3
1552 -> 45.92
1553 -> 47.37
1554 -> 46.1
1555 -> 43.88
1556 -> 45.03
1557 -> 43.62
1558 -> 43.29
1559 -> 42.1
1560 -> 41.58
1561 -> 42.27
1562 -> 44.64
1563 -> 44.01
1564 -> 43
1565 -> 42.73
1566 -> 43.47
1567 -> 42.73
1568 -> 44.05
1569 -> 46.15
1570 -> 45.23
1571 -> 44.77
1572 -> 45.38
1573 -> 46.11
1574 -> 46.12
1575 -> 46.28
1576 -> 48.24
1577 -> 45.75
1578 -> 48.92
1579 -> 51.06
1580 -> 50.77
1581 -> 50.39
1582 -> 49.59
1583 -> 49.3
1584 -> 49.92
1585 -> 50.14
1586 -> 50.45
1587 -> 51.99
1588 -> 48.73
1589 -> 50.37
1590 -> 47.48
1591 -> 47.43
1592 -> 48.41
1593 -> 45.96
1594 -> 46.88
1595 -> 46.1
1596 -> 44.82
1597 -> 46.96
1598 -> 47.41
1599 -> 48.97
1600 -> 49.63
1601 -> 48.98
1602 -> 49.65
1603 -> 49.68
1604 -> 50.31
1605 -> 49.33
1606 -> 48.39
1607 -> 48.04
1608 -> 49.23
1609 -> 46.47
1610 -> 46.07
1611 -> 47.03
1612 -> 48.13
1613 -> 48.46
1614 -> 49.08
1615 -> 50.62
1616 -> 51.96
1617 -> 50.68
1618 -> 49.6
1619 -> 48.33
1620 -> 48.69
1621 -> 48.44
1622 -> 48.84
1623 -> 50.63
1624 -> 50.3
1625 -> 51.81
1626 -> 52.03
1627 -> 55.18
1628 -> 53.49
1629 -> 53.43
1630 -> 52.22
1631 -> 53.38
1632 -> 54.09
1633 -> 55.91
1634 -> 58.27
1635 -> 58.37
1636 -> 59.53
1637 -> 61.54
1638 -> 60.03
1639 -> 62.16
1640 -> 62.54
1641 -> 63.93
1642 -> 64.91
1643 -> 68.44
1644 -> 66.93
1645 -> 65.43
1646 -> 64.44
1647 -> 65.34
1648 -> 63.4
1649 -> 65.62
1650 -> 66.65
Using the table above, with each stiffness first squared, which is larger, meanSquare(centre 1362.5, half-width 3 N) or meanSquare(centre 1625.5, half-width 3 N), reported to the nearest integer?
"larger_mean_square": 2732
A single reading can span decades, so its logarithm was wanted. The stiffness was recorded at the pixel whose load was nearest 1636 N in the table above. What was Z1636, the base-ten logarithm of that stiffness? 1.77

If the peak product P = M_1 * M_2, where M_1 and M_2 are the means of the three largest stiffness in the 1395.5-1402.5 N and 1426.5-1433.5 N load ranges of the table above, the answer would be 3000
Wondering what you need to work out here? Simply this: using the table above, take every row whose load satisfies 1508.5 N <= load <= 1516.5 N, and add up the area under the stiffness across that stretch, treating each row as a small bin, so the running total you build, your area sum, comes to 339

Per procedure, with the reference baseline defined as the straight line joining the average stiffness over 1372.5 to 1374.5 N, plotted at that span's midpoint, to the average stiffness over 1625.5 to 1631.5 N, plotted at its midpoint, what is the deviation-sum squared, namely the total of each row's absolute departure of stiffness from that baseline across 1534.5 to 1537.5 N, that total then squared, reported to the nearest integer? 699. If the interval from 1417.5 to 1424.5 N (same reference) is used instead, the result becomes 1537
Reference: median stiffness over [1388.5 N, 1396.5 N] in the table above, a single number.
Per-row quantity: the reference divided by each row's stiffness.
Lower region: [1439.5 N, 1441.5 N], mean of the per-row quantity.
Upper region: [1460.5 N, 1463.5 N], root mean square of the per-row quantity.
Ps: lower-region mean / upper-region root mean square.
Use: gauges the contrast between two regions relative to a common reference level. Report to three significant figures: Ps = 1.05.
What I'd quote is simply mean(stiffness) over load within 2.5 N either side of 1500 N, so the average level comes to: 38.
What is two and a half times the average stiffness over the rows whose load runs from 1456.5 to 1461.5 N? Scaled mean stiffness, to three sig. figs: 108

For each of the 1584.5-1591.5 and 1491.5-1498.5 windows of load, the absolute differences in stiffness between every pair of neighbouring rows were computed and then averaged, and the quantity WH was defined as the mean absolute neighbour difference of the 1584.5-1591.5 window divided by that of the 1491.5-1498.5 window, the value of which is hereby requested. 2.4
